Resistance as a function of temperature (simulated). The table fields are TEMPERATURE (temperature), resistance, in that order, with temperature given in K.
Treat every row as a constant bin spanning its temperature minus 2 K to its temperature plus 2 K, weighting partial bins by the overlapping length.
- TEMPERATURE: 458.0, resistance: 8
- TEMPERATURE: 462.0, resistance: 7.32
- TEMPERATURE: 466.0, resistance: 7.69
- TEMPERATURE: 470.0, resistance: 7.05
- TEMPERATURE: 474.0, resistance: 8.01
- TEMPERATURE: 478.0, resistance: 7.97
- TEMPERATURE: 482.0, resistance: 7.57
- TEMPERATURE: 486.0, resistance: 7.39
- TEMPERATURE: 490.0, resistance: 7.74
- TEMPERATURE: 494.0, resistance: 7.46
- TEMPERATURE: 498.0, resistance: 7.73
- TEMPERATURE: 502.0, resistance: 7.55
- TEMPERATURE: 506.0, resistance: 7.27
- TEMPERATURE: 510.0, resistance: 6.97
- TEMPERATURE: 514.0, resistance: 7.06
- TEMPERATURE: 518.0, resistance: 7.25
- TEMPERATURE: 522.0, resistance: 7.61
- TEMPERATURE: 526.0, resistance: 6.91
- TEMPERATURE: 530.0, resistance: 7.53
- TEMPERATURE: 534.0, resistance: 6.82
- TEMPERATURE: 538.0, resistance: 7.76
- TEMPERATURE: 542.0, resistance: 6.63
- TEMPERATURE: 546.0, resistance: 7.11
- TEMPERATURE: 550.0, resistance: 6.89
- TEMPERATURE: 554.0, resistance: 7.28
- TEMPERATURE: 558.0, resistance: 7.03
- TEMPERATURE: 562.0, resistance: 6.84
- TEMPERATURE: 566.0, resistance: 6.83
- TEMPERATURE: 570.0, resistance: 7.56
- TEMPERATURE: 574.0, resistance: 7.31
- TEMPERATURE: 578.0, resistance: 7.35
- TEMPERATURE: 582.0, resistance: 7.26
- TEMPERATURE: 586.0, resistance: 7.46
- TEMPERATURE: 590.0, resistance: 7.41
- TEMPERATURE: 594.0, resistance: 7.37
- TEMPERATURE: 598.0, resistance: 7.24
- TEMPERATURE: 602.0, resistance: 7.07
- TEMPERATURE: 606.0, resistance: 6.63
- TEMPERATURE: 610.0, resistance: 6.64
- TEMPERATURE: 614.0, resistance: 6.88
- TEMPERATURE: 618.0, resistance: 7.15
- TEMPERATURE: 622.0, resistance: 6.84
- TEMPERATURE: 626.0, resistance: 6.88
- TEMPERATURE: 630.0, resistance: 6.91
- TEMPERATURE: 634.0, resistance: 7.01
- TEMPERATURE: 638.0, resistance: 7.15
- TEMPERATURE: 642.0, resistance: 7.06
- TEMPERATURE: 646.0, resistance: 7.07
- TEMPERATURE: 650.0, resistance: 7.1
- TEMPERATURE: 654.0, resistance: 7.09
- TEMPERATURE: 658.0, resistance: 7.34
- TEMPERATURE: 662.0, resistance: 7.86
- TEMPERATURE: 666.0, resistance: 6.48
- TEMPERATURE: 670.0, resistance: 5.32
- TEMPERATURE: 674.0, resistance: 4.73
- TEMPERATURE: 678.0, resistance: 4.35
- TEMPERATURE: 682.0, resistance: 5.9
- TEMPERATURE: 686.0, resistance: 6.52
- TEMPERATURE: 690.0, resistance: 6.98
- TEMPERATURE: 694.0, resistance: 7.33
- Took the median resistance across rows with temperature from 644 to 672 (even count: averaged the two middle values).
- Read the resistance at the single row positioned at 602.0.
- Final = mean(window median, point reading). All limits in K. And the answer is 7.08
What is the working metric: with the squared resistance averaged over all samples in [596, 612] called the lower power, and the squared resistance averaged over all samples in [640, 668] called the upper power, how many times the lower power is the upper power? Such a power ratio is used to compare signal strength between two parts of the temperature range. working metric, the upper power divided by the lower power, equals 1.07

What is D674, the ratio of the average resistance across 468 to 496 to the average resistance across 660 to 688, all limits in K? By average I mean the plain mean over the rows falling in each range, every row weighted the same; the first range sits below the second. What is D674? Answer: 1.29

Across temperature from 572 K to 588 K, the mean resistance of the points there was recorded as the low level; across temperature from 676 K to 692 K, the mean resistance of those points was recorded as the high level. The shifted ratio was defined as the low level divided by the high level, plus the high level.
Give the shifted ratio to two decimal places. 7.17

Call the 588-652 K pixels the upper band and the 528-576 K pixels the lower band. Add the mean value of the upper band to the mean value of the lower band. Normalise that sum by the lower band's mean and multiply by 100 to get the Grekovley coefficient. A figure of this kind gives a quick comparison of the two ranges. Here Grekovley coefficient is 199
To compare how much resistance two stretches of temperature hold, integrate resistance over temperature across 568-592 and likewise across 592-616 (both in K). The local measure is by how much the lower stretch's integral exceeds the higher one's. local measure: 10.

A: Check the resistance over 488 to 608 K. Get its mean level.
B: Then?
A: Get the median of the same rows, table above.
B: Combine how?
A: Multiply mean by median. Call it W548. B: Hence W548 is 52.5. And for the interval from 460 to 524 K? 56.1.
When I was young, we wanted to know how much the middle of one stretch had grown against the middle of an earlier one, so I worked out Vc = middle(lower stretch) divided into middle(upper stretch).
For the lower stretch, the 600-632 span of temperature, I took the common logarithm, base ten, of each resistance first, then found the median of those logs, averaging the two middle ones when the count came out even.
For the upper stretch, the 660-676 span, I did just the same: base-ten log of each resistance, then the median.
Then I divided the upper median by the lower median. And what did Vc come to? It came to 0.92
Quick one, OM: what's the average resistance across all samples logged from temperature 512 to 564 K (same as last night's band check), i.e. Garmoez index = 7.1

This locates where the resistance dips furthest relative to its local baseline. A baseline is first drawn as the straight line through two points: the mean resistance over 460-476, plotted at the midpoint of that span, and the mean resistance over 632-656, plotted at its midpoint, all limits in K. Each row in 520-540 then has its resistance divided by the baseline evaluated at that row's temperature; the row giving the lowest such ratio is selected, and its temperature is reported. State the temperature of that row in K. 534.0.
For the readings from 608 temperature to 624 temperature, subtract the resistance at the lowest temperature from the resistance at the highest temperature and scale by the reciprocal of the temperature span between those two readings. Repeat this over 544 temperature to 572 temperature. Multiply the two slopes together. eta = 0.0003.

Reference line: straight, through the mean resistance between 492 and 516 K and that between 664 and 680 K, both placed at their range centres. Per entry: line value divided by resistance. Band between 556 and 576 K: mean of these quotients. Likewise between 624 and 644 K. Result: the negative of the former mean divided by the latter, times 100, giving -113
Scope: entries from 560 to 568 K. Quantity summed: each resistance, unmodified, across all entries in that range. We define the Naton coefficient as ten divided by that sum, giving 0.73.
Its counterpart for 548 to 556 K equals 0.71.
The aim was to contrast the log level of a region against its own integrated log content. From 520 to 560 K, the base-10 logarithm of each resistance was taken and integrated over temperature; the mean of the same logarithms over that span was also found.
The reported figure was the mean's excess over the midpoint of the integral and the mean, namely -16.7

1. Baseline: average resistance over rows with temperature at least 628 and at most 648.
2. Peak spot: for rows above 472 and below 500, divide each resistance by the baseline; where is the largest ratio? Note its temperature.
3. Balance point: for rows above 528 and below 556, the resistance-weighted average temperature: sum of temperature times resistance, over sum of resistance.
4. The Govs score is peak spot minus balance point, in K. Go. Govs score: -67.9 K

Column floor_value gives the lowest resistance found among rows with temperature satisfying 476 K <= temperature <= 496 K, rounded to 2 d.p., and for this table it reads 7.39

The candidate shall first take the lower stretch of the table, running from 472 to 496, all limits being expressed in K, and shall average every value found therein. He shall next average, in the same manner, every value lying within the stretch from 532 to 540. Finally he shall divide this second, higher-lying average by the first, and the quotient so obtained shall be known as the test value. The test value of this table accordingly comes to 0.95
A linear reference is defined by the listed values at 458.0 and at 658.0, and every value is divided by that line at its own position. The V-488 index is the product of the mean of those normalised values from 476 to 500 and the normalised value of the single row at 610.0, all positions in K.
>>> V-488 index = 0.86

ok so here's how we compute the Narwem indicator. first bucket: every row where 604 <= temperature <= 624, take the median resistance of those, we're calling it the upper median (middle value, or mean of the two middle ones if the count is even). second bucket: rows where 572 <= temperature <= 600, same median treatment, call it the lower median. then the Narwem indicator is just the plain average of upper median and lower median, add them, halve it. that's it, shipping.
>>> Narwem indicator 7.1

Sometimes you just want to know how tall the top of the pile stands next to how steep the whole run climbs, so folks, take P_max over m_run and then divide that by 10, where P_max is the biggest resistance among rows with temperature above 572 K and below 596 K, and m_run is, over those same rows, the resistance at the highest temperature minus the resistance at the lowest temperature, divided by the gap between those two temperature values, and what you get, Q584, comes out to 249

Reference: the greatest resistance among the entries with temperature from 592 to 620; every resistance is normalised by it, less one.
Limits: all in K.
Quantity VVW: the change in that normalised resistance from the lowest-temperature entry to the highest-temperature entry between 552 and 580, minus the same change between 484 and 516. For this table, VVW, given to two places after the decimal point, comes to 0.05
